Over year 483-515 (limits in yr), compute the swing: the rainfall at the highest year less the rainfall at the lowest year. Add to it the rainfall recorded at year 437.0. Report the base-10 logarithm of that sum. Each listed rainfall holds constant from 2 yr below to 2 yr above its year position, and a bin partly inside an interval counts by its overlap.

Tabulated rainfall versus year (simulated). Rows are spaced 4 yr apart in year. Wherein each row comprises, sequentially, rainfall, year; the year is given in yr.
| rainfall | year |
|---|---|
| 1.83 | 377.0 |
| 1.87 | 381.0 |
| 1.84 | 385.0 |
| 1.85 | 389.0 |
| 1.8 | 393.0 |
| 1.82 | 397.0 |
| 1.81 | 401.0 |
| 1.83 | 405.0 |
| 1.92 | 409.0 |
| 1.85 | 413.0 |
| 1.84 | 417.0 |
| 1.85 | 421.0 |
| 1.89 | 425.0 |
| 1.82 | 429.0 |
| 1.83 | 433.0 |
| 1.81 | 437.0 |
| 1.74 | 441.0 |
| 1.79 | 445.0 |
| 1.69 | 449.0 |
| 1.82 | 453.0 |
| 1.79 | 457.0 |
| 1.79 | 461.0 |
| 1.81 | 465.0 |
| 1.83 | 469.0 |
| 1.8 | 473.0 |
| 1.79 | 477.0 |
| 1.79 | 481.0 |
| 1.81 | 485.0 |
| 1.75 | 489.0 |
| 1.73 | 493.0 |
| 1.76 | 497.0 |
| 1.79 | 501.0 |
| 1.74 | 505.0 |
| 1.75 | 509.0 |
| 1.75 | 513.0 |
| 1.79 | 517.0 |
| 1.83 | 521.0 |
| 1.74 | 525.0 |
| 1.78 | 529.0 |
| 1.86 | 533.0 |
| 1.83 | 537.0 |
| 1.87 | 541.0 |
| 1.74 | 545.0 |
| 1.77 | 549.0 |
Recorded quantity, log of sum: 0.243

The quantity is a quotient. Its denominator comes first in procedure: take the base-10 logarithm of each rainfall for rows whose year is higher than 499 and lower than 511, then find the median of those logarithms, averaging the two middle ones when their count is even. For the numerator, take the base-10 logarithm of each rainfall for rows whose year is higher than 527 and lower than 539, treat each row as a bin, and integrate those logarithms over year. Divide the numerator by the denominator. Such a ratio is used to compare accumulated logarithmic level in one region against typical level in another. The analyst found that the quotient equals 12.9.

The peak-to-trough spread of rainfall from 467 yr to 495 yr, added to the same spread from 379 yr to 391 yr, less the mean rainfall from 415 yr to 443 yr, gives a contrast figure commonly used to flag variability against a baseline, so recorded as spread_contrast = -1.70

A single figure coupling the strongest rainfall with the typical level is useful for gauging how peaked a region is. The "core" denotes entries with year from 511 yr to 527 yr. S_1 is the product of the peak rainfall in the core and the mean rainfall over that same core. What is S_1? 3.25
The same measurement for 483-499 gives 3.19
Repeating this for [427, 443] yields 3.29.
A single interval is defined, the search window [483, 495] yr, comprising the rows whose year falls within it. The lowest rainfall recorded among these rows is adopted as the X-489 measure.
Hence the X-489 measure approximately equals 1.73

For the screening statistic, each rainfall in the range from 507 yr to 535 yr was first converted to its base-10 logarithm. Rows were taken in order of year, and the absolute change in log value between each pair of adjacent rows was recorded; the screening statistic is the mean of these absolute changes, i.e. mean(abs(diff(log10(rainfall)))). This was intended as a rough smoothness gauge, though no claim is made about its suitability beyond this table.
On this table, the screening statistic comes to 0.012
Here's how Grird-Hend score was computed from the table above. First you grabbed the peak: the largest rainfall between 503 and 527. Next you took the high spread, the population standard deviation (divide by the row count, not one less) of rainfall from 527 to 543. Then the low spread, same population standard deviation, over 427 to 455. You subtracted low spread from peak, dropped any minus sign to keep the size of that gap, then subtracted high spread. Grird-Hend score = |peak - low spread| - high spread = 1.75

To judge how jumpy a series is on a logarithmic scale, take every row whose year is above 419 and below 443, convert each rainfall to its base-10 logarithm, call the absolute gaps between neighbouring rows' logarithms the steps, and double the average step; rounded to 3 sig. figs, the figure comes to 0.0200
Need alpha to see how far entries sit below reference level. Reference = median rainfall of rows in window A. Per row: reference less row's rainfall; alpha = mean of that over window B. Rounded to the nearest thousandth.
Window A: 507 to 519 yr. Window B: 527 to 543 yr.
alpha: -0.085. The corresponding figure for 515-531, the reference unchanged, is -0.035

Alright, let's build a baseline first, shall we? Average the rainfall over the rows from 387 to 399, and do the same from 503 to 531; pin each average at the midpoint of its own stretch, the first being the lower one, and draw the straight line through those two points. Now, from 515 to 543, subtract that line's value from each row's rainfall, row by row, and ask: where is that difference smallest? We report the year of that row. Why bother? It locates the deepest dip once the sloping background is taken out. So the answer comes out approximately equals 525.0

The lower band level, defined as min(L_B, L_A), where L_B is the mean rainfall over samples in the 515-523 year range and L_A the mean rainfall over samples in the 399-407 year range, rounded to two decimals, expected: 1.81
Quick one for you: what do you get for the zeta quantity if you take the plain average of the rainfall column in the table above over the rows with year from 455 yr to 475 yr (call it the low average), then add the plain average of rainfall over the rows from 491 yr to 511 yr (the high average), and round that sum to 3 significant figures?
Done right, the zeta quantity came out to 3.56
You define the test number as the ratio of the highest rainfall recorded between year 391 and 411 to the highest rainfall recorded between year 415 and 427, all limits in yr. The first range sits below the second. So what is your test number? 1.02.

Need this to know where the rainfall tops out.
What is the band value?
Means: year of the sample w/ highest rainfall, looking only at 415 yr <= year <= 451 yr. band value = 425.0 yr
